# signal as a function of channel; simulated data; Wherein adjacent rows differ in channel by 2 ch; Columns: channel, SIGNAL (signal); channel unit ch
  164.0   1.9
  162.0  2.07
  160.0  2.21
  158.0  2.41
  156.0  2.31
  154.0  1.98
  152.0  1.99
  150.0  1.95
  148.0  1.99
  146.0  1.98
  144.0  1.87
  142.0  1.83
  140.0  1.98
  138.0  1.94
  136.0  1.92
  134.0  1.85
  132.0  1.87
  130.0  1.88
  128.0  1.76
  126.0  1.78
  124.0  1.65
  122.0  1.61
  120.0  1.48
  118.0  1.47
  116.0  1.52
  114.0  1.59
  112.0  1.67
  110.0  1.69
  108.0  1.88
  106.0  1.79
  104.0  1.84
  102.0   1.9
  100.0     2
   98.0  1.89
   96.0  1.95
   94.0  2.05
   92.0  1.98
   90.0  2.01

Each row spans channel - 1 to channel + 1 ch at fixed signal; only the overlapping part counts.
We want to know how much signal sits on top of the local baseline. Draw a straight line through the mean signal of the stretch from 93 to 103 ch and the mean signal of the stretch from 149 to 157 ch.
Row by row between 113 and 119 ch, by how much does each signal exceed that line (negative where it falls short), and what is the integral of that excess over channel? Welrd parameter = -2.78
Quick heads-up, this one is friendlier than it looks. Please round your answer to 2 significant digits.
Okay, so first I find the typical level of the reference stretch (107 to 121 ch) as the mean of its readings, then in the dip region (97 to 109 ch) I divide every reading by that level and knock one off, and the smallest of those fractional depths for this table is 0.11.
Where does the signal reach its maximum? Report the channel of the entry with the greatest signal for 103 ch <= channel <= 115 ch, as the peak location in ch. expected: 108.0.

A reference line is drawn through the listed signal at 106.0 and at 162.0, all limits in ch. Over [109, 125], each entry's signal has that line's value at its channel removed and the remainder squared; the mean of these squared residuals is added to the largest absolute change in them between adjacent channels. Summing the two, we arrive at 0.15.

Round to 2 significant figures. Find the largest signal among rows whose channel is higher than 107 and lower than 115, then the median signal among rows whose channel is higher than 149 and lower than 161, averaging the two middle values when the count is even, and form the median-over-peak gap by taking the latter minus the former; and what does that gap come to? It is 0.22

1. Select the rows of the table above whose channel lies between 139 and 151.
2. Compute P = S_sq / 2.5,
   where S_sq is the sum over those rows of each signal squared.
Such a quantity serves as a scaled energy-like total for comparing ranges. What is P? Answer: 9.0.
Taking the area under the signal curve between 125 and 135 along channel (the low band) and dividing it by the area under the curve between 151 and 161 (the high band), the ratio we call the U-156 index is 0.84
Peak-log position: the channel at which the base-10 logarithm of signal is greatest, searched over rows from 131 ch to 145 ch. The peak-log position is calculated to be 140.0 ch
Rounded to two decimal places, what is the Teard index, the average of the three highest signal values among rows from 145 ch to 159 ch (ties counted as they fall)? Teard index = 2.24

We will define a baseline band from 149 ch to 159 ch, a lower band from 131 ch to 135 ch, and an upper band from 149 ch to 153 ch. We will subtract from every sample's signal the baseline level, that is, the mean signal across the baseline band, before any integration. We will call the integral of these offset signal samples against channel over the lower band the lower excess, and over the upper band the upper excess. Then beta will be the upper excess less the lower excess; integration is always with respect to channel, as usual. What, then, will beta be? 0.4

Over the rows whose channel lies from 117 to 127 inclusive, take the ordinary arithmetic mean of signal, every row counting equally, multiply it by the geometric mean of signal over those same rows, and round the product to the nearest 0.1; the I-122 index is 2.5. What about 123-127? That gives 2.9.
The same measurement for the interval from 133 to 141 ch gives 3.7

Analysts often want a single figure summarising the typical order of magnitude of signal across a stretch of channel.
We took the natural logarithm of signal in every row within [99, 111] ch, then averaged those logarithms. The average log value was 0.61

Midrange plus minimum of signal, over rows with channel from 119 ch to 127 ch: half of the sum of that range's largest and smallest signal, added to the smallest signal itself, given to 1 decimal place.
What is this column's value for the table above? 3.1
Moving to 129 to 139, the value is 3.7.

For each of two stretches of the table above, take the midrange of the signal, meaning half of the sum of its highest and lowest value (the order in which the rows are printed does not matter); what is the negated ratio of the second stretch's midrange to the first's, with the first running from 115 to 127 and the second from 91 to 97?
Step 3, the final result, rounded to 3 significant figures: -1.23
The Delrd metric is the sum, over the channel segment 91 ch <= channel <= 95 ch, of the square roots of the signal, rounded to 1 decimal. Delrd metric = 2.8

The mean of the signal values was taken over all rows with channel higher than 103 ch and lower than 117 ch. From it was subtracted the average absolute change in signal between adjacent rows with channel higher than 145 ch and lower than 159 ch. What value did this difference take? 1.62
